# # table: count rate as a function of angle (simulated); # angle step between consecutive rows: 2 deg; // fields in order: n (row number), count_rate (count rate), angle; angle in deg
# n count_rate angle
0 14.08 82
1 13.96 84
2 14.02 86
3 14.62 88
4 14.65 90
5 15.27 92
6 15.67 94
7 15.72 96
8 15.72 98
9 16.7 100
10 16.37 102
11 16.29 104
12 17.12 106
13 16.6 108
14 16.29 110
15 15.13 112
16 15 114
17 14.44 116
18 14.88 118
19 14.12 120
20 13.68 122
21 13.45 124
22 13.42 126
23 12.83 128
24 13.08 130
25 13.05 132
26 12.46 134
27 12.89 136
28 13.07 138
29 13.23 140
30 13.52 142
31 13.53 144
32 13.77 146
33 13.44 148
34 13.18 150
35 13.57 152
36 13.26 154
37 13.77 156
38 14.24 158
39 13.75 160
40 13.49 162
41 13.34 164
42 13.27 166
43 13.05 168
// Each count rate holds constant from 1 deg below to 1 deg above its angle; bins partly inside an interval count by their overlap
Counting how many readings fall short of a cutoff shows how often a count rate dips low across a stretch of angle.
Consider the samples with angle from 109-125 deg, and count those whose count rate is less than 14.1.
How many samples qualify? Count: 2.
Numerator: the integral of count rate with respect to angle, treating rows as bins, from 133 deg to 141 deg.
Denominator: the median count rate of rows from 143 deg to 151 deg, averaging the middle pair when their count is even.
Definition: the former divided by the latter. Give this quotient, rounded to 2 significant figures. 7.7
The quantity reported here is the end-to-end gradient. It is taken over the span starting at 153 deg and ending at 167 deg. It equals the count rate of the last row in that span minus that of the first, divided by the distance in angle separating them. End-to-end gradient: 0.00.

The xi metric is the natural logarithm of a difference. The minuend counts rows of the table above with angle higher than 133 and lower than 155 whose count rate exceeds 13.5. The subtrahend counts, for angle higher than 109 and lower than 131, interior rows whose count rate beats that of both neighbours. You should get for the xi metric 1.1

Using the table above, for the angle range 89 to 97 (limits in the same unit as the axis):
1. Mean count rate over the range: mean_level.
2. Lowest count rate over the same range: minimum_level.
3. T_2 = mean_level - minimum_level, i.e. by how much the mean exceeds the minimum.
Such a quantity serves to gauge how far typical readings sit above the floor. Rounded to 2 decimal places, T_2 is 0.68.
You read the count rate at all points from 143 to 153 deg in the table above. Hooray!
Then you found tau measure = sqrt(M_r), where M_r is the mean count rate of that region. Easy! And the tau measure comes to 3.67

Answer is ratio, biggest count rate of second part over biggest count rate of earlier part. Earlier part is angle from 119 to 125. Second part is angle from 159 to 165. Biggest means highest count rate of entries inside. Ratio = 0.974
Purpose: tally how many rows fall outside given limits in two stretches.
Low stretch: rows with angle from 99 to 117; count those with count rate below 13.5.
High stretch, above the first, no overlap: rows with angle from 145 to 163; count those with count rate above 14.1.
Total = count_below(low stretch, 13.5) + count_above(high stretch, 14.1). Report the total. 1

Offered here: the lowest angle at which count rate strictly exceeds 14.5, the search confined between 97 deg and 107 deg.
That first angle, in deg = 98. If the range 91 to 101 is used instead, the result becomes 92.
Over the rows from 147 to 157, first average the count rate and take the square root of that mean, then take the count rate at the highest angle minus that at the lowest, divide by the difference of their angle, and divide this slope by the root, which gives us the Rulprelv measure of 0.01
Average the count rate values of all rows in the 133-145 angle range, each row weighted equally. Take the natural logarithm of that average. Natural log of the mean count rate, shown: 2.57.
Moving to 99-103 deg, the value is 2.81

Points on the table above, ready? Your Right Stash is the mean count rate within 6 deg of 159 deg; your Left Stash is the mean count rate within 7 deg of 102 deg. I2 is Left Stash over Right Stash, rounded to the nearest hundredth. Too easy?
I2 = 1.20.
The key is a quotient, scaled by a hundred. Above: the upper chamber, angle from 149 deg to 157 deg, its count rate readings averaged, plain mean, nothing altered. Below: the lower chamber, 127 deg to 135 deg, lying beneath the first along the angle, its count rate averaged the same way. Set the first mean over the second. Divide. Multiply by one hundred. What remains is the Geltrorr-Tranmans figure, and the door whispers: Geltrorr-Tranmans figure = 105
